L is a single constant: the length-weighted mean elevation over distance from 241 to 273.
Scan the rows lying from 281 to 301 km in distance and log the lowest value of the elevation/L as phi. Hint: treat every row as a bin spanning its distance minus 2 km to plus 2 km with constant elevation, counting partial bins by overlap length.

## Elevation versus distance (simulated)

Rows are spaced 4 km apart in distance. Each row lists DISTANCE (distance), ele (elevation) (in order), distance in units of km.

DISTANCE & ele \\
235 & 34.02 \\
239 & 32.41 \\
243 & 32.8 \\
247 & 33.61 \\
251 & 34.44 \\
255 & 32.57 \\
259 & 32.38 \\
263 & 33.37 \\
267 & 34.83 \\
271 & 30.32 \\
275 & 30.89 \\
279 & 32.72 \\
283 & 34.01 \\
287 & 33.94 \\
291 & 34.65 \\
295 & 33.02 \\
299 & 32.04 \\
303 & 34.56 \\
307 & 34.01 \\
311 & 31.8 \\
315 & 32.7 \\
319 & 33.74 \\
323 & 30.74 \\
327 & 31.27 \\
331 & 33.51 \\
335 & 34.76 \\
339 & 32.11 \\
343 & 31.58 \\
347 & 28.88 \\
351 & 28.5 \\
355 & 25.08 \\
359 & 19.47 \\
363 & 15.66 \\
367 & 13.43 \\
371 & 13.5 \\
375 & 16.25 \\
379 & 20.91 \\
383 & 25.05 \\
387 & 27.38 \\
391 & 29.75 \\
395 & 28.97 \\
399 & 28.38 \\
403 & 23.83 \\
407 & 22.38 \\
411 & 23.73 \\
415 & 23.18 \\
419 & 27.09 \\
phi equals 0.97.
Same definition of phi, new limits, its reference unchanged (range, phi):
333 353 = 0.86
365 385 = 0.41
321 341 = 0.93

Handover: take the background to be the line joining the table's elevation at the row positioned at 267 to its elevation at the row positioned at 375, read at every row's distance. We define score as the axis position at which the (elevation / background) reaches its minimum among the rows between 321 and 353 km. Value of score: 323 km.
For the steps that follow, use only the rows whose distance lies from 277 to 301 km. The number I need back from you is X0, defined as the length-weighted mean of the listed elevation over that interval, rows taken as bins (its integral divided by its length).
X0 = 33.4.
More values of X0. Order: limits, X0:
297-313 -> 33.1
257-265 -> 32.9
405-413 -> 23.1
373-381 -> 18.6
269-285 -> 32.0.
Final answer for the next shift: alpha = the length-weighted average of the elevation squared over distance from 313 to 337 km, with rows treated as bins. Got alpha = 1077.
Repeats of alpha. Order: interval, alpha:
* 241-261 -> 1100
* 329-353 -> 1001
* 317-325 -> 1042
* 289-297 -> 1145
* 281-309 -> 1140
